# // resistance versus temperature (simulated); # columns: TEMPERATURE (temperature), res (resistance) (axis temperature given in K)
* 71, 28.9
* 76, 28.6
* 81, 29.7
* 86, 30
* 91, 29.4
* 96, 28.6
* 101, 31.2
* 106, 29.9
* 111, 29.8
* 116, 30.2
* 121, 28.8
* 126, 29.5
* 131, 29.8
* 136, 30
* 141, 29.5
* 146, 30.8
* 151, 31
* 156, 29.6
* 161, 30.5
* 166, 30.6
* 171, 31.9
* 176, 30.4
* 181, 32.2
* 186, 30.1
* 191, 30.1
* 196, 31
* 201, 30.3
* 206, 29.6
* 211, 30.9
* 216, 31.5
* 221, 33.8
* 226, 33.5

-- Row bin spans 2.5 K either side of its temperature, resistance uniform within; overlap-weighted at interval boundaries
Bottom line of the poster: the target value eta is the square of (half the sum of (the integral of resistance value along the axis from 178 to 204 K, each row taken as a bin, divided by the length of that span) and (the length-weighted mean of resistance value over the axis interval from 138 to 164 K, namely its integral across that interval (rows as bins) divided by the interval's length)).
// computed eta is 930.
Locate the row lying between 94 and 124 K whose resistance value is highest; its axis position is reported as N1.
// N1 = 101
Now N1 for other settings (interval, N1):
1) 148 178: 171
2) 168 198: 181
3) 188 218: 216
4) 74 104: 101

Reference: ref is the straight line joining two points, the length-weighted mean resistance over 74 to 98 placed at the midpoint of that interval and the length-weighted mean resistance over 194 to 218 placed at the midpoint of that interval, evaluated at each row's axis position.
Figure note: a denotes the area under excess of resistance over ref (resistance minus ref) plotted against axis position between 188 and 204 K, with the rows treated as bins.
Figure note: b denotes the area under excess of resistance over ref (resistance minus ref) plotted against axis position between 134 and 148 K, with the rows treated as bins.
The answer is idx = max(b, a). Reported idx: 2.4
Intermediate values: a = -1.5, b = 2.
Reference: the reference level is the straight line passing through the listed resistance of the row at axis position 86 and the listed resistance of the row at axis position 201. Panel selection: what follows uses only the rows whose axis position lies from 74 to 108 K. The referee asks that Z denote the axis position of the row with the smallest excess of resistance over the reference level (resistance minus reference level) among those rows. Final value 96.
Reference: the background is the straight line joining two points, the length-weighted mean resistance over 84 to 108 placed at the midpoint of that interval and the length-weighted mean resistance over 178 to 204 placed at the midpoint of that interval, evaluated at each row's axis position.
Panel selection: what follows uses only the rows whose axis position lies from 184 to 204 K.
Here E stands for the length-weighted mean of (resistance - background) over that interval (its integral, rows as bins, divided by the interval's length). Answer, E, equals -0.4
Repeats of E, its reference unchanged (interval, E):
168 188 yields 0.6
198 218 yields -0.3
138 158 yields -0.1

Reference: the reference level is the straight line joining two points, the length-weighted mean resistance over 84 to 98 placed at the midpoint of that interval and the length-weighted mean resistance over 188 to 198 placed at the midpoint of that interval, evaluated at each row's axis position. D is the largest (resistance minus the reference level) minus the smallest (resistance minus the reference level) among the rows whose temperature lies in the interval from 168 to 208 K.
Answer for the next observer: 2.9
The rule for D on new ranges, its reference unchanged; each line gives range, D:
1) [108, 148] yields 1.7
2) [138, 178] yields 2.1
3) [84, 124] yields 2.6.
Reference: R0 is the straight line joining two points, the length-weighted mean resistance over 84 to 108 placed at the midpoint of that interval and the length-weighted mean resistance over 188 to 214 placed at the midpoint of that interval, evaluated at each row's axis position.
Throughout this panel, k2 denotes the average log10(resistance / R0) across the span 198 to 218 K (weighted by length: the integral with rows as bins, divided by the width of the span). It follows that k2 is 0.0017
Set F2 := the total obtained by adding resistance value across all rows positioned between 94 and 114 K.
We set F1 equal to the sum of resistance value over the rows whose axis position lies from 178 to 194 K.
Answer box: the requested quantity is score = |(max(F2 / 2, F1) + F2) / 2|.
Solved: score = 106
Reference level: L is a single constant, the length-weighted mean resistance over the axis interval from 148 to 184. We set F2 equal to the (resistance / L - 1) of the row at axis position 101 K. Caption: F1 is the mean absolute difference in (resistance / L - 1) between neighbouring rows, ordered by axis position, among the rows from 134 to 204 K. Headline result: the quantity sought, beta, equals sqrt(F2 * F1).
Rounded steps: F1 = 0.032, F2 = 0.01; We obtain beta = 0.018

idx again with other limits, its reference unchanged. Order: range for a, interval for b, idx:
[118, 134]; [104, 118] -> 5.5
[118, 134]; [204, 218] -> -0.2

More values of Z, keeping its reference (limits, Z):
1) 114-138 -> 121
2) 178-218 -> 206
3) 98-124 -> 121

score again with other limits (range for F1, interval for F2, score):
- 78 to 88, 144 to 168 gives 114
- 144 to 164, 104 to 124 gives 120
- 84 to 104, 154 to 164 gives 90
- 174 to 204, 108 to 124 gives 136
